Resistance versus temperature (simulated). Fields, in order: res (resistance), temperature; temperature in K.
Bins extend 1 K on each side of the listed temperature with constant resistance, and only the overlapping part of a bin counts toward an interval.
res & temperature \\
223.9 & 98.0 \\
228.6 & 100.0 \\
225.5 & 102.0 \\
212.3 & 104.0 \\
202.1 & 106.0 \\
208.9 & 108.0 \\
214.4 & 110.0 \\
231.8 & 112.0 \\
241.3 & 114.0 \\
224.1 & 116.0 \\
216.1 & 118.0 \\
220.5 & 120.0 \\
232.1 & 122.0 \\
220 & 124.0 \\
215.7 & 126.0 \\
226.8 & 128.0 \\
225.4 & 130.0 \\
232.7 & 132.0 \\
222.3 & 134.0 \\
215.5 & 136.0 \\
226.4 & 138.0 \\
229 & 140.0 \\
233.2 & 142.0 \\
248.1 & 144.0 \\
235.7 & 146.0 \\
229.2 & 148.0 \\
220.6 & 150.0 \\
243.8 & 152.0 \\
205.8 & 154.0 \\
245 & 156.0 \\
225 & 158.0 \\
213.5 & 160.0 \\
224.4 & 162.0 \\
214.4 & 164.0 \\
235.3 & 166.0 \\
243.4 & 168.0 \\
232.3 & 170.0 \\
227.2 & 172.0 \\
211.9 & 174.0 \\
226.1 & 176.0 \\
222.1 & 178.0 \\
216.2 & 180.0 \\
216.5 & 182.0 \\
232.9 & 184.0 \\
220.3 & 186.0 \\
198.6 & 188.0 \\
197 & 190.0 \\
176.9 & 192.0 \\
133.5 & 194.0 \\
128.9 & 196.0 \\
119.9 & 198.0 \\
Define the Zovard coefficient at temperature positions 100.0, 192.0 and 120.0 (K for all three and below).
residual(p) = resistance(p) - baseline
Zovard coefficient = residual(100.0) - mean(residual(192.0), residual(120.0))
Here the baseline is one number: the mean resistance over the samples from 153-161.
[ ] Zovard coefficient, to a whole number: 30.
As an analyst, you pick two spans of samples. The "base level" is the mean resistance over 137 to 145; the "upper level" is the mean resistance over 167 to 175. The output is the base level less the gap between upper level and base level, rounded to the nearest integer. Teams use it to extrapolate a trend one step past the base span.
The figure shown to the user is 240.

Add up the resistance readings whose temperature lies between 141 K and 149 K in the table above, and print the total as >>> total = 946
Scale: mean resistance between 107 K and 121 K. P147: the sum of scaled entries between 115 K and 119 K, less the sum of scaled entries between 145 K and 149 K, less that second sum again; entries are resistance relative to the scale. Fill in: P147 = -2.20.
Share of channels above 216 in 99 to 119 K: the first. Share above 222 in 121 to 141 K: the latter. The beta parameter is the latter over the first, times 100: 117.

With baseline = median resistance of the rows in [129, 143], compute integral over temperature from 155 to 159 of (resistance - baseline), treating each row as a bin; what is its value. 34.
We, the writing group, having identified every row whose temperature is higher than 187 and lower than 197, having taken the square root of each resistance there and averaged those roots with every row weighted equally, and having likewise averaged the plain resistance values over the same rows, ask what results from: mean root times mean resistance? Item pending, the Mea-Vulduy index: 2149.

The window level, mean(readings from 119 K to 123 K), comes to 226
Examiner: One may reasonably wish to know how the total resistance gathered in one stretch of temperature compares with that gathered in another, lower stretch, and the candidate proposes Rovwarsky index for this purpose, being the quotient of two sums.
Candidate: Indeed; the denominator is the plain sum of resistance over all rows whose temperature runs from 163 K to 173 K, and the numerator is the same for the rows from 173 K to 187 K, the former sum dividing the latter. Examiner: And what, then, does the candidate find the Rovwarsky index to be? 1.3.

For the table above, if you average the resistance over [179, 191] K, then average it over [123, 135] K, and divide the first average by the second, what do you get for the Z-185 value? 0.95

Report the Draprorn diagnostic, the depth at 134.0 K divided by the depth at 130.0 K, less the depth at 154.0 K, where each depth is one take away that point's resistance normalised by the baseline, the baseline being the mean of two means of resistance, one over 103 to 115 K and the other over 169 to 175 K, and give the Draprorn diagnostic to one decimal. 0.2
